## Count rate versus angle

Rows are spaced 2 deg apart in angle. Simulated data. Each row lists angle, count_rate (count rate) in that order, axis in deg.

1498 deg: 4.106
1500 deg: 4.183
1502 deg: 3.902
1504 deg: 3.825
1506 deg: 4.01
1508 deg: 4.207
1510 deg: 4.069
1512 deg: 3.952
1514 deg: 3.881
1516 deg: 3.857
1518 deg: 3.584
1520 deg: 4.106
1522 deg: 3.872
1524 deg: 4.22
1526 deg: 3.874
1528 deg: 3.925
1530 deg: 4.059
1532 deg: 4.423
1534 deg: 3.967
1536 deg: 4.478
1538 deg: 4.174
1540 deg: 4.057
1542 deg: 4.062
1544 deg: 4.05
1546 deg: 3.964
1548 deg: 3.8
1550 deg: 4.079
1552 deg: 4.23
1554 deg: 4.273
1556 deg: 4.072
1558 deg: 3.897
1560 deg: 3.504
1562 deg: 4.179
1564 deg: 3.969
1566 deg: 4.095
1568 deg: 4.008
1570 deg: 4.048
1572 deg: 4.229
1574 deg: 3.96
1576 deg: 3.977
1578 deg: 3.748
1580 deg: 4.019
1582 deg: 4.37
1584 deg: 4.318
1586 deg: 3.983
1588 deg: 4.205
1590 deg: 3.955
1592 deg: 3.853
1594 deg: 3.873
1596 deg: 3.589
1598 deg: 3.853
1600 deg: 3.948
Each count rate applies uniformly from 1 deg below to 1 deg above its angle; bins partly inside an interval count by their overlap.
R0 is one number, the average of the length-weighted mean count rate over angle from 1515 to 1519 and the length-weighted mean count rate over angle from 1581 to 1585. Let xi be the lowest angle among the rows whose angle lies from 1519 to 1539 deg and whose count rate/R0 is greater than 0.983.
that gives 1520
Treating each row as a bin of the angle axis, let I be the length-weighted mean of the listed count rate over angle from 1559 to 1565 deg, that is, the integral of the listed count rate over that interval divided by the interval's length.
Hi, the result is 3.88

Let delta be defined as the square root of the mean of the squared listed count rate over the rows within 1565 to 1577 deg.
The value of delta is 4.05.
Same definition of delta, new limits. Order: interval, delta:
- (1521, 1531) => 3.99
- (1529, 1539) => 4.22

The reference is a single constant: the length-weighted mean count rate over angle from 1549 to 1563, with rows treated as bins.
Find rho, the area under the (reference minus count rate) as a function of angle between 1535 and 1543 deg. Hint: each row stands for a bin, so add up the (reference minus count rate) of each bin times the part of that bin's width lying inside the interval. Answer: -1.27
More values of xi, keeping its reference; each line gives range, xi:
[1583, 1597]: 1584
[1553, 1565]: 1554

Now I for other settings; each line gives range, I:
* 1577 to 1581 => 3.88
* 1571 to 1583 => 4.05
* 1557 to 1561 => 3.70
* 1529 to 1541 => 4.19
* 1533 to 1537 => 4.22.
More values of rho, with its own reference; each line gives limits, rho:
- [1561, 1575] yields -0.51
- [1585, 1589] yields -0.24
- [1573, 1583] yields 0.19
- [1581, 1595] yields -0.65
